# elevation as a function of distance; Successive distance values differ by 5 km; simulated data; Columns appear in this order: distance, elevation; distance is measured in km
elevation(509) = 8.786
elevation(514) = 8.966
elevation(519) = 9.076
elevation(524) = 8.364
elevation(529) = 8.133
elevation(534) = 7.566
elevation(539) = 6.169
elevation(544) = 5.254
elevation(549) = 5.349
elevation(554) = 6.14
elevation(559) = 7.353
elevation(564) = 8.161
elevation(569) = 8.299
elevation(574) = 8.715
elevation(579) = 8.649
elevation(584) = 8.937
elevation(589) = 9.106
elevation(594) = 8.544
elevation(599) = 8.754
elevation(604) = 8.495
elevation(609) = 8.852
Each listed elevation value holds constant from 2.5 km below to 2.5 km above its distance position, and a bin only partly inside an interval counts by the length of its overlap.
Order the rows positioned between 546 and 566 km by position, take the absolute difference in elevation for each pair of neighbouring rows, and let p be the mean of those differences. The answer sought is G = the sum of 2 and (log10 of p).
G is 1.97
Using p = 0.9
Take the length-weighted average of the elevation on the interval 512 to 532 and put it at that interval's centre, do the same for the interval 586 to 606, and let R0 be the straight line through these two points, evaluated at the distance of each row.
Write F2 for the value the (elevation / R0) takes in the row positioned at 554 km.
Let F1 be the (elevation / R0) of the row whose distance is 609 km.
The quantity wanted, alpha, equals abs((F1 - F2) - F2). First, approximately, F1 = 1.01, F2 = 0.71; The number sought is 0.41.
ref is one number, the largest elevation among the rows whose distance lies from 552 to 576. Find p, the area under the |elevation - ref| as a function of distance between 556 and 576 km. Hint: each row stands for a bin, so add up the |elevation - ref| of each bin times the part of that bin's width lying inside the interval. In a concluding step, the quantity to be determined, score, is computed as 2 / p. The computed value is 0.15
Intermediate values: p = 13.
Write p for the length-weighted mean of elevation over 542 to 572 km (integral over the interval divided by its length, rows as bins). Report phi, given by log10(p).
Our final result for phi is 0.834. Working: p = 6.8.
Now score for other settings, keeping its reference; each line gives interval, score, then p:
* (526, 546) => 0.05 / 37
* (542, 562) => 0.04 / 52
